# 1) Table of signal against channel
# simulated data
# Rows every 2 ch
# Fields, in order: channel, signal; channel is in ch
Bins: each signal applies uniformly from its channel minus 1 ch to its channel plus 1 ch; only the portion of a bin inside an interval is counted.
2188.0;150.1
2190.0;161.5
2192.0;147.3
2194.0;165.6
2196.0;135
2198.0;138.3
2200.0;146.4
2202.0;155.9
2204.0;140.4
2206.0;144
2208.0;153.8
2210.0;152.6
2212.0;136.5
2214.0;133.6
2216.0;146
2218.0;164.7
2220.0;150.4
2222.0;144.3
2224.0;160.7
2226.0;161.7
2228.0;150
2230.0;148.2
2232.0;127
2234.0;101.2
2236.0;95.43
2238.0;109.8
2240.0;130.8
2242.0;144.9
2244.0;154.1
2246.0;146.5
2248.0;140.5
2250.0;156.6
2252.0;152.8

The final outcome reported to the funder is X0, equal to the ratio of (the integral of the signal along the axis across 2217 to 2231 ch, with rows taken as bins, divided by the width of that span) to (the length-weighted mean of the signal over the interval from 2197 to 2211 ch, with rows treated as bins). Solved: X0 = 1.05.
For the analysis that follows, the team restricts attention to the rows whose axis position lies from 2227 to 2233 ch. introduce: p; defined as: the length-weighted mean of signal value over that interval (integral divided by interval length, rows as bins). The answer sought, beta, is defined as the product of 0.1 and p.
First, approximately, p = 142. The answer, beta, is 14.2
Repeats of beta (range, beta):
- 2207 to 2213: 14.8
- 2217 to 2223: 15.3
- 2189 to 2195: 15.8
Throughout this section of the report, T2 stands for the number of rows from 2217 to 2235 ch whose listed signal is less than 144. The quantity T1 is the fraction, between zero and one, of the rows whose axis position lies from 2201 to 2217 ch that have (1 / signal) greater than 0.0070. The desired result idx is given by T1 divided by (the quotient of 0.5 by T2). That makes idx 1.5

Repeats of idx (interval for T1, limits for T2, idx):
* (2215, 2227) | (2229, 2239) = 0.0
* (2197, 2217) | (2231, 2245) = 4.0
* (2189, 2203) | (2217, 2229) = 0.0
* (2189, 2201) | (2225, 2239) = 2.7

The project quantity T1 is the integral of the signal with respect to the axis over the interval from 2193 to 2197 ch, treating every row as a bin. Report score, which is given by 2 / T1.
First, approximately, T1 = 601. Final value 0.0033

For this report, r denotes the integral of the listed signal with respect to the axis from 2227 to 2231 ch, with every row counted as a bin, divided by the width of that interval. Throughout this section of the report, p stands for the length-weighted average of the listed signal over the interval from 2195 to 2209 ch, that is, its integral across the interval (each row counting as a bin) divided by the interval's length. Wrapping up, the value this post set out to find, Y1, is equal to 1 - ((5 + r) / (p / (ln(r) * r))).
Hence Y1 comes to -793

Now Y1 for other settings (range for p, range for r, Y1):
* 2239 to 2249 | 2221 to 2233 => -796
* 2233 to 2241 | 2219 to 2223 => -1024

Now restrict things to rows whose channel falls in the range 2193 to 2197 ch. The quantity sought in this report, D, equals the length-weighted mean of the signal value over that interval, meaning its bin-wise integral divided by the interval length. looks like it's 150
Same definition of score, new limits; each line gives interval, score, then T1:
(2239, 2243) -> 0.0036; 551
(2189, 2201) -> 0.0011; 1788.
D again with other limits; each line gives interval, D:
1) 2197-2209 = 146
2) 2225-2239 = 128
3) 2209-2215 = 141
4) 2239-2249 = 143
